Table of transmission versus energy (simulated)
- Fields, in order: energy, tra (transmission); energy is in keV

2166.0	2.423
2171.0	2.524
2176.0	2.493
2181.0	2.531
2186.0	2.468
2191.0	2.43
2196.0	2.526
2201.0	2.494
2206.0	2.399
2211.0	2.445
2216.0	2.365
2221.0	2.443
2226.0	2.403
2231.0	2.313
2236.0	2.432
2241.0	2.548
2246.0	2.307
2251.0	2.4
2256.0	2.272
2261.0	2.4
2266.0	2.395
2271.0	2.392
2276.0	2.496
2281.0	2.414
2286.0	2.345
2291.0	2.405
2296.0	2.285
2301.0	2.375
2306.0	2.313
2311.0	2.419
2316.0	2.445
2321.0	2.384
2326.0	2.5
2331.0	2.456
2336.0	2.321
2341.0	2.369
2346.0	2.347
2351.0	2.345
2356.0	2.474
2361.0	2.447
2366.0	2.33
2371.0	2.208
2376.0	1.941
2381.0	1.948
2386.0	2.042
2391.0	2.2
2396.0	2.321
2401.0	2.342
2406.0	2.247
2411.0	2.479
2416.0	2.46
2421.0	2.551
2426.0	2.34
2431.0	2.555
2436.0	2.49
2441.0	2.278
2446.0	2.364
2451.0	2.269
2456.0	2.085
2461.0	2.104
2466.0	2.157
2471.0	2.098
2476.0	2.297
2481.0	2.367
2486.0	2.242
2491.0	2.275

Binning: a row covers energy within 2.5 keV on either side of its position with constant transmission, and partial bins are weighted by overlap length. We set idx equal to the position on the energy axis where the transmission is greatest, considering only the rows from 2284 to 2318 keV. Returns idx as 2316.0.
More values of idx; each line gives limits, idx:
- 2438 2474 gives 2446.0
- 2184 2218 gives 2196.0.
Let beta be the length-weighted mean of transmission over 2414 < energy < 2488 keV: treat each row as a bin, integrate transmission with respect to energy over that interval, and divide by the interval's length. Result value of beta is 2.31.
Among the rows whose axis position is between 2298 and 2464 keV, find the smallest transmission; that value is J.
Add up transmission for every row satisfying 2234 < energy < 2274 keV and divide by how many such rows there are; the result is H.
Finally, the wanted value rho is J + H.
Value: 4.33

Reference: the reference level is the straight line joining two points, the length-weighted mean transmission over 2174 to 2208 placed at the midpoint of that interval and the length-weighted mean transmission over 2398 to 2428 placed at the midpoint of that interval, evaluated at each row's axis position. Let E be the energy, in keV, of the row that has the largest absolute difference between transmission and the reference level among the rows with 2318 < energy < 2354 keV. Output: 2336.0 keV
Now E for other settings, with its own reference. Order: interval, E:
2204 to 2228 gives 2216.0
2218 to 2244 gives 2231.0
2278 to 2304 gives 2296.0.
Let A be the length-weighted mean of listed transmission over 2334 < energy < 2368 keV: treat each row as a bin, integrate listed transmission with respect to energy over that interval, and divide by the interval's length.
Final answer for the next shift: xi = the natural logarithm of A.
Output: 0.87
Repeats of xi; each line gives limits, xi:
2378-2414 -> 0.80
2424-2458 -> 0.85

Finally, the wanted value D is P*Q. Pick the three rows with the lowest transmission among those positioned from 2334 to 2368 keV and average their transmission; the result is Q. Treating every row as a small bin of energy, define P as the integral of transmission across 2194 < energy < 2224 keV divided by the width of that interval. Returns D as 5.7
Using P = 2.44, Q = 2.33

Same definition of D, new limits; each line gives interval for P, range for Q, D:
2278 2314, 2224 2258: 5.4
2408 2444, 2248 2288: 5.7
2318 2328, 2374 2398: 4.8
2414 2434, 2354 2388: 4.9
